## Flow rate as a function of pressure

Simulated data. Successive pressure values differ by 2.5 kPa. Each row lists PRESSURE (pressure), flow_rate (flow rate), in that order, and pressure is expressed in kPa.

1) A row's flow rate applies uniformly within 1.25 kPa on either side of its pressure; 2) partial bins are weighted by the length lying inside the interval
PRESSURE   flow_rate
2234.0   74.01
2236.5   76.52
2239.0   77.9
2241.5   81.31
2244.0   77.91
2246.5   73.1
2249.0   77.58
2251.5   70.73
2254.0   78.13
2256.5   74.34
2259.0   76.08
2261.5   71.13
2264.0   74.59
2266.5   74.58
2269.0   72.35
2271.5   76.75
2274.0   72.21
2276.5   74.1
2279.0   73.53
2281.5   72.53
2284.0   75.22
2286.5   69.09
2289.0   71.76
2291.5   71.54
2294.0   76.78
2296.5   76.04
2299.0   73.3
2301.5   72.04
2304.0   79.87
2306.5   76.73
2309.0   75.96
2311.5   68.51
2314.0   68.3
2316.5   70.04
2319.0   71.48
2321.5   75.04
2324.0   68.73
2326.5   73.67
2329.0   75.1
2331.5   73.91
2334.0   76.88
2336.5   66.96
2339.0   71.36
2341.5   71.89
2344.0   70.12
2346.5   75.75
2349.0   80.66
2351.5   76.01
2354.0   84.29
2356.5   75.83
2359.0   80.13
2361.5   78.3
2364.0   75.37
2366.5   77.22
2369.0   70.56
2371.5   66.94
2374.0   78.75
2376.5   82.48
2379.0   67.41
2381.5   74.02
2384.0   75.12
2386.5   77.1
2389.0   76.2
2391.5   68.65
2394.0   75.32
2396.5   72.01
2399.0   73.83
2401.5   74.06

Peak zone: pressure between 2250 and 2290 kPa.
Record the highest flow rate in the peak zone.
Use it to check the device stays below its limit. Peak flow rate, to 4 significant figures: 78.13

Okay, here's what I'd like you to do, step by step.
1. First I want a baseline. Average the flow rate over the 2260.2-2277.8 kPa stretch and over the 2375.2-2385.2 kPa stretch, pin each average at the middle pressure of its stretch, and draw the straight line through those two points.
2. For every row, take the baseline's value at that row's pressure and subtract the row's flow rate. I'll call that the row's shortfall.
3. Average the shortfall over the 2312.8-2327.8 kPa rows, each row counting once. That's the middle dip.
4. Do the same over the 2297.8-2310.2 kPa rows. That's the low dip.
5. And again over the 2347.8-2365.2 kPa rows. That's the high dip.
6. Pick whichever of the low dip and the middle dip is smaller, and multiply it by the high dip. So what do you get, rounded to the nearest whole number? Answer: 6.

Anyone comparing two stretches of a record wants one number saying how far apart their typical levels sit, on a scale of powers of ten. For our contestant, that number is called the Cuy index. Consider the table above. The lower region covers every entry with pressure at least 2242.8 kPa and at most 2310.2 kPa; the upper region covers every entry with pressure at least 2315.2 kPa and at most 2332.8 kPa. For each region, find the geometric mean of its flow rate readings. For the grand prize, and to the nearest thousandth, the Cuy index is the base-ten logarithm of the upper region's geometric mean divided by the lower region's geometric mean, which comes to -0.011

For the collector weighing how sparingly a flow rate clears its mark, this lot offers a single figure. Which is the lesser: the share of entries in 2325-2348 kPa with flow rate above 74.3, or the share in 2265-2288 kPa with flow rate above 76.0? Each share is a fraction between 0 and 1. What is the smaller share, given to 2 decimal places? 0.11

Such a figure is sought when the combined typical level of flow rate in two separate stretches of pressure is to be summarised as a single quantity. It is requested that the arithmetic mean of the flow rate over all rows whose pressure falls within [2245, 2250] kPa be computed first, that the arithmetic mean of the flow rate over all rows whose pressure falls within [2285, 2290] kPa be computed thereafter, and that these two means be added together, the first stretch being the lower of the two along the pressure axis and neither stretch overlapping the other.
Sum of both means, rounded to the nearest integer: 146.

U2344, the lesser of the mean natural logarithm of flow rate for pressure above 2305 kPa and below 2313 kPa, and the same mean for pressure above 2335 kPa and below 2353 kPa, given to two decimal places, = 4.29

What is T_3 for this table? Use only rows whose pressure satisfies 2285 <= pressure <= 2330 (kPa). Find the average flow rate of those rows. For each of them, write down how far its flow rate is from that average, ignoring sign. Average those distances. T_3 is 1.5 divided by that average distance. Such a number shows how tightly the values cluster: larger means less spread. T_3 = 0.53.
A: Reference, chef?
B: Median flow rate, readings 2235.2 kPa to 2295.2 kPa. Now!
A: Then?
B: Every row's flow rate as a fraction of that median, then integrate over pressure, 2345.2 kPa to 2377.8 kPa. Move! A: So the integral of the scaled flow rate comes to 33.7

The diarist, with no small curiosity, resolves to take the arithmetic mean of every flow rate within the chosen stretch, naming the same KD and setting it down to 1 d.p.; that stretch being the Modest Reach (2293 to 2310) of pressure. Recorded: 75.8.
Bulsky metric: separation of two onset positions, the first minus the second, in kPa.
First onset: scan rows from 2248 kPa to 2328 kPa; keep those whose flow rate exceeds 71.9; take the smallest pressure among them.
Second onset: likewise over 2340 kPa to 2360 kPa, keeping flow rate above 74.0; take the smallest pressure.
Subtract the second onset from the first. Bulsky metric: -97.5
